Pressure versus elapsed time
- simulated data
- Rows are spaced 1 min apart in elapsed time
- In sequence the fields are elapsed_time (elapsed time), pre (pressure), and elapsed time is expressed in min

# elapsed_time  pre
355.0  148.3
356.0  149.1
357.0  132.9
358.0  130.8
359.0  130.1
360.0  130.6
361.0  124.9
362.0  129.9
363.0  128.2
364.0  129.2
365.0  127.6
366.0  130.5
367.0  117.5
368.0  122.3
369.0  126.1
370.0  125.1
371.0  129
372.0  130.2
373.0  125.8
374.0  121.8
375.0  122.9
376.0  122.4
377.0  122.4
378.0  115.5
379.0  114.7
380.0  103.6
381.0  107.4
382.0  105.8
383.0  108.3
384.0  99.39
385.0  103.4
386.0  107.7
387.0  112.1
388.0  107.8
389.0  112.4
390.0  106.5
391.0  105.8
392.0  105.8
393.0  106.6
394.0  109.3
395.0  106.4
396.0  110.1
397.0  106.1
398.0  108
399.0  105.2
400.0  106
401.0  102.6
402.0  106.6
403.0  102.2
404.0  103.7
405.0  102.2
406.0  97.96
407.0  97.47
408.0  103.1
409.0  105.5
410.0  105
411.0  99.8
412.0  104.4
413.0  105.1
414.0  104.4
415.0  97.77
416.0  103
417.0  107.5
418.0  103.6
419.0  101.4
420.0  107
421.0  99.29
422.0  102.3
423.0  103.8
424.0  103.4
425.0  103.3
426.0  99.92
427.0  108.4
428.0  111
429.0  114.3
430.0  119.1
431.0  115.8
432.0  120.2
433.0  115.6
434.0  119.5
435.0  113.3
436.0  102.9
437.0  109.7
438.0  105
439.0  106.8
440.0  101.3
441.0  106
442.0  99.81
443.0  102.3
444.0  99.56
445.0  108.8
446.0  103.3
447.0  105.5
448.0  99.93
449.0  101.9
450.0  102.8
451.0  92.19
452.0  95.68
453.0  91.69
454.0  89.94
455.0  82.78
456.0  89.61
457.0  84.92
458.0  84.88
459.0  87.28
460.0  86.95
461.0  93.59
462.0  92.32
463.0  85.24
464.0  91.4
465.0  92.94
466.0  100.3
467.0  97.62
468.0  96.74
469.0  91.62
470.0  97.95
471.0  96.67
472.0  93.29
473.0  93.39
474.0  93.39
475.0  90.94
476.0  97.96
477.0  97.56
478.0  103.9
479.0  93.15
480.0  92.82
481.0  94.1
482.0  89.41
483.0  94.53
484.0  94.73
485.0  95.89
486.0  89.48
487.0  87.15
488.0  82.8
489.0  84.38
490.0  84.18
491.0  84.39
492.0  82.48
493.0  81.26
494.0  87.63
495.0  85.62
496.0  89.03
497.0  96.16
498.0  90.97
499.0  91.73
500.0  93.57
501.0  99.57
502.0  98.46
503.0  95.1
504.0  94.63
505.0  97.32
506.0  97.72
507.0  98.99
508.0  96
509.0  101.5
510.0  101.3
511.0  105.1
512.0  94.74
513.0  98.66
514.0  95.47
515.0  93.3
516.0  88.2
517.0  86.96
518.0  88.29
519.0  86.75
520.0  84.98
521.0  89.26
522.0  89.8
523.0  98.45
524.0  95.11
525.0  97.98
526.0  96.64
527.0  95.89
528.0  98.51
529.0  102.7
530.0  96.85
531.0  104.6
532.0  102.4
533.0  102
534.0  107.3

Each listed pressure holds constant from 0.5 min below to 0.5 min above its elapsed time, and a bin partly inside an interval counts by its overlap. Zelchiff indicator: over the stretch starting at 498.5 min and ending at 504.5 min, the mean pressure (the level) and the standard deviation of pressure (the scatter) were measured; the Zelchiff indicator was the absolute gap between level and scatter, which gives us 93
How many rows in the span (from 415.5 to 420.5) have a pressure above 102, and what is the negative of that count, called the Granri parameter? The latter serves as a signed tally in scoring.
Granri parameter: -4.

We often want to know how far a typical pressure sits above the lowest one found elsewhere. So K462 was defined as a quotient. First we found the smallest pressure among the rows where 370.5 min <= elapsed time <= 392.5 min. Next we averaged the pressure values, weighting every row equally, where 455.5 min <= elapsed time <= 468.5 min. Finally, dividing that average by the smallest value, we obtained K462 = 0.92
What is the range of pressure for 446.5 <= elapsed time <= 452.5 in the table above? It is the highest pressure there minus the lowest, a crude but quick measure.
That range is 13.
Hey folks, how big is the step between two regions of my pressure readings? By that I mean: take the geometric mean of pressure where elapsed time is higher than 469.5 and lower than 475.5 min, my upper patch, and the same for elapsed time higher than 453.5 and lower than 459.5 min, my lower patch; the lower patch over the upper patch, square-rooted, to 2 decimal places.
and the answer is 0.96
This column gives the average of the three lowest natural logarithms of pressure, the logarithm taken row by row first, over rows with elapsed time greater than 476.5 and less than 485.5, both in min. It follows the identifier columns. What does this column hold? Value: 4.52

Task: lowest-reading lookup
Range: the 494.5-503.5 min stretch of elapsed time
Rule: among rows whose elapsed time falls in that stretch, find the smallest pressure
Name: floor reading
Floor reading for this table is 85.62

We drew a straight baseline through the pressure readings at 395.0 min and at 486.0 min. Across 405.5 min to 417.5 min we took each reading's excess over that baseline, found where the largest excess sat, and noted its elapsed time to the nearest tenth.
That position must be 417.0 min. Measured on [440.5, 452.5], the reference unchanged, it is 445.0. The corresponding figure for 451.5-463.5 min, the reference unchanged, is 452.0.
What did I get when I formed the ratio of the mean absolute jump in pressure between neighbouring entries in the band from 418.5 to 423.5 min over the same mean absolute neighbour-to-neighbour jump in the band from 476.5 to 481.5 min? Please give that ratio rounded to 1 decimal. 1.0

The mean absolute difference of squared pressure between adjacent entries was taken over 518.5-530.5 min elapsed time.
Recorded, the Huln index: 627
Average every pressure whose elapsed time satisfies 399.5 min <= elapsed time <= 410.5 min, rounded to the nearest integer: 103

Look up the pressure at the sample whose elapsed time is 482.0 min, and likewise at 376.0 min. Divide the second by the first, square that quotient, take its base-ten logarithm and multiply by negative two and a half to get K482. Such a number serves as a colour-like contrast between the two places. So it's -0.7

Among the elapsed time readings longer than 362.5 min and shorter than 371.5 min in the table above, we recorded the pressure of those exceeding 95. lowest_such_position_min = 363.0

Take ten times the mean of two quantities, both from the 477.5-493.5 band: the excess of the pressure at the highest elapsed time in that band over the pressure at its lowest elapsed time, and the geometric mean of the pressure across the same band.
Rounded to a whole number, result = 334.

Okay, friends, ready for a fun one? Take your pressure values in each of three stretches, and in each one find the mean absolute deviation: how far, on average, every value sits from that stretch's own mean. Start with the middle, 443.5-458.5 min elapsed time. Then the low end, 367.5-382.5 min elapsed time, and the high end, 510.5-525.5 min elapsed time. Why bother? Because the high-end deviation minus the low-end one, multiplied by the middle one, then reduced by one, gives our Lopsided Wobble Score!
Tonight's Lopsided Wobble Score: -16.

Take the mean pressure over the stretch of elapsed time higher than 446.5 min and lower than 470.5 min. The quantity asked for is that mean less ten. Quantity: 83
